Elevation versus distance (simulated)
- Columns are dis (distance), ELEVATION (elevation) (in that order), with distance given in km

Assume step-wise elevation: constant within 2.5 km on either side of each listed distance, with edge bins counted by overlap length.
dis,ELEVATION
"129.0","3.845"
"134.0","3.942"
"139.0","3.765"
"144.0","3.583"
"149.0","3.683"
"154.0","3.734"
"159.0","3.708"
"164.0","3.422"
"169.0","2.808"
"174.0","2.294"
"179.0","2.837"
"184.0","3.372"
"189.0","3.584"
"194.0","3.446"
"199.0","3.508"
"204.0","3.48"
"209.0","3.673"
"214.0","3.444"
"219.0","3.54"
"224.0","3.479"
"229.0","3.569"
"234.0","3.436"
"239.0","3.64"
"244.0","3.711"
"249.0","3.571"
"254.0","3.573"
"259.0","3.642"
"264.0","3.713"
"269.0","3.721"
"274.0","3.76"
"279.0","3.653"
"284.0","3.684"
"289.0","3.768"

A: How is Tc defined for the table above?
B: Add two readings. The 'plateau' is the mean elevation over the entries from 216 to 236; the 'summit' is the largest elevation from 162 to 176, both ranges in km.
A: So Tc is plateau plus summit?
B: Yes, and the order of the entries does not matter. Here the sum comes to 6.93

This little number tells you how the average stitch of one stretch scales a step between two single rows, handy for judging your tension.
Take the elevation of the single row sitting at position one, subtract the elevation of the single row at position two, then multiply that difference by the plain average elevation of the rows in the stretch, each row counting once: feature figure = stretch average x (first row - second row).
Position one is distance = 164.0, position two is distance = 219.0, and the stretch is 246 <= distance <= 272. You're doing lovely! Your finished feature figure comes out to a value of -0.4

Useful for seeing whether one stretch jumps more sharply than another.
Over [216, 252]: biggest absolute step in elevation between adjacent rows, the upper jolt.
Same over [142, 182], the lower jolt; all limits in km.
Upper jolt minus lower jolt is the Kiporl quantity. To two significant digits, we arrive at -0.41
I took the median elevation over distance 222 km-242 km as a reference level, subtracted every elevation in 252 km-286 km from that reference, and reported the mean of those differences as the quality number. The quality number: -0.2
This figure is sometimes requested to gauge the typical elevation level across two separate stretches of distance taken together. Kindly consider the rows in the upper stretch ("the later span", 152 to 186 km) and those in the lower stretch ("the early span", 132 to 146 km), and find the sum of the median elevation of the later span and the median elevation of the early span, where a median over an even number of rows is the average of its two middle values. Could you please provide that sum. 7.14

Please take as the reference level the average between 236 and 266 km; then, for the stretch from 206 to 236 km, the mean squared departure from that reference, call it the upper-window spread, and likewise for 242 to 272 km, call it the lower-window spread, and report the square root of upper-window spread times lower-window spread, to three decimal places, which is 0.009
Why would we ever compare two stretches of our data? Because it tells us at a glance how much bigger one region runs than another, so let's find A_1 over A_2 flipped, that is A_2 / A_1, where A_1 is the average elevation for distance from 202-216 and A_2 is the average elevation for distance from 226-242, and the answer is 1.00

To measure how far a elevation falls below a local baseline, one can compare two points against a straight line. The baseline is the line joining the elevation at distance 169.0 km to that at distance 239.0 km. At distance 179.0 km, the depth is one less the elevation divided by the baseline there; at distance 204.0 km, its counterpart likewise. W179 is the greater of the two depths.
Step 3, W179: 0.031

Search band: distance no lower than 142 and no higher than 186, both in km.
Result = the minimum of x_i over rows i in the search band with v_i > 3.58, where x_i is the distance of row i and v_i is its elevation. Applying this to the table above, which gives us 144.0 km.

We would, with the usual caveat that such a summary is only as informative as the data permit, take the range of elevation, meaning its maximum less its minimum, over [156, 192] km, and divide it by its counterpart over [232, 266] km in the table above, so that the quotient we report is 5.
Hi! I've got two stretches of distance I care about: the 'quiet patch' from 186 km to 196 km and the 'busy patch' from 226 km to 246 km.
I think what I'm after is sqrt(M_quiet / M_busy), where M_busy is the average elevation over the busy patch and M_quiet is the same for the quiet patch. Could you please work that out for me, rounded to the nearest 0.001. 0.990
